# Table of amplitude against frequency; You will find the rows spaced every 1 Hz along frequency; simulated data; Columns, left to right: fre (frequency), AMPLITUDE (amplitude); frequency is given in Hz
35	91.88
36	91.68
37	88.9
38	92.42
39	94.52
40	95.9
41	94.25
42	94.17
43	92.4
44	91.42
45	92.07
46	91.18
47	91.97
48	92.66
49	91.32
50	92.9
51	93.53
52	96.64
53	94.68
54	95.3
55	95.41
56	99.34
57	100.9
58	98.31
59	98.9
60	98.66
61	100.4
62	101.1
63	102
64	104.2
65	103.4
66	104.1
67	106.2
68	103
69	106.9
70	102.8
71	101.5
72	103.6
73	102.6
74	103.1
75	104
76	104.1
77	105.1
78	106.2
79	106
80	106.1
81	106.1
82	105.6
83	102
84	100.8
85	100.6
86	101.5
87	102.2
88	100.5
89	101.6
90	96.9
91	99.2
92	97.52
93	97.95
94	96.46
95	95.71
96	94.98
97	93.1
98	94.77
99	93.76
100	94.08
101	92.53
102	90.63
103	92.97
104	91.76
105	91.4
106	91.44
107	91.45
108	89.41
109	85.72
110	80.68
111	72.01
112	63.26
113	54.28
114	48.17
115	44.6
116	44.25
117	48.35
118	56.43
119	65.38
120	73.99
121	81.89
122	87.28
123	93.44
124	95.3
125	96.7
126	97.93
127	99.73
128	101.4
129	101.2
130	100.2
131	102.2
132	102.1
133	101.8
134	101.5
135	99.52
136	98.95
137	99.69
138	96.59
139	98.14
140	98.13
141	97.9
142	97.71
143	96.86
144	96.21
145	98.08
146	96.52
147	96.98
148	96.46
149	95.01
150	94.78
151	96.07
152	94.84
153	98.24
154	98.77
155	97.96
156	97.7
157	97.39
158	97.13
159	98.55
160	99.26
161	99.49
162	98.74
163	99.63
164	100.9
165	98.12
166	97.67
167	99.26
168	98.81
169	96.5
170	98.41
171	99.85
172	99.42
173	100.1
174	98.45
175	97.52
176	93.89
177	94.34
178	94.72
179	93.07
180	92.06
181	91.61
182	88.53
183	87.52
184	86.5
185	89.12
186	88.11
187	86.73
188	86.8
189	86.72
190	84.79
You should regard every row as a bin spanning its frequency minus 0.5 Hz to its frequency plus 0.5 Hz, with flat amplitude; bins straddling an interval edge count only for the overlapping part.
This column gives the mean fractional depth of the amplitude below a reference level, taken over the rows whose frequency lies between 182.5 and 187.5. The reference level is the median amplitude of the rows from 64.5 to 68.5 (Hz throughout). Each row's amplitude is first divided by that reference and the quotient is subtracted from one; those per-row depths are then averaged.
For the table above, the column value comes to 0.16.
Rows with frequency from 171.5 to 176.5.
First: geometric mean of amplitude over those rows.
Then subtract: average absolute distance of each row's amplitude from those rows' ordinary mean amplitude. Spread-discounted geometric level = 96.1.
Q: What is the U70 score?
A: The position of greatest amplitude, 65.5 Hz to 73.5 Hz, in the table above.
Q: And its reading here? 69 Hz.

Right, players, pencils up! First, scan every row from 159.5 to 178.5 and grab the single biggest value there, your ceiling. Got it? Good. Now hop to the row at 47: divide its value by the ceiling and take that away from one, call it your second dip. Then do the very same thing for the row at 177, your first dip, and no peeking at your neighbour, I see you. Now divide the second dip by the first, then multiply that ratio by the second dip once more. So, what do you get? 0.12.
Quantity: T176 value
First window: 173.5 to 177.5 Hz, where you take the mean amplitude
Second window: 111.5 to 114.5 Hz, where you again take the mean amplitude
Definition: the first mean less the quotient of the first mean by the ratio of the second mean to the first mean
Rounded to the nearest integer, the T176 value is -71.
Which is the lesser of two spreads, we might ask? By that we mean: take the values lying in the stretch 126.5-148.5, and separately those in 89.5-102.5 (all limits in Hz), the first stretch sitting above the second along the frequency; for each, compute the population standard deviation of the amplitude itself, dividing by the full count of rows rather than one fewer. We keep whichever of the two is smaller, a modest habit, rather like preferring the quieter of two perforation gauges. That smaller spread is 1.99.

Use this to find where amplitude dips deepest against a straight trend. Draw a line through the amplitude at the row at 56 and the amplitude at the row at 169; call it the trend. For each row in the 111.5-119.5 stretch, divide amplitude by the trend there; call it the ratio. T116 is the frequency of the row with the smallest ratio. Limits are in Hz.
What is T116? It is 116 Hz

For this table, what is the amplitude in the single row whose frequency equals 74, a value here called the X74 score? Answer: 103.1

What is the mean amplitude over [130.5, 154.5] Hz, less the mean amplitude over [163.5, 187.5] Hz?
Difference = 3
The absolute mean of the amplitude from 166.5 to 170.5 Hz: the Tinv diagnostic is 98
